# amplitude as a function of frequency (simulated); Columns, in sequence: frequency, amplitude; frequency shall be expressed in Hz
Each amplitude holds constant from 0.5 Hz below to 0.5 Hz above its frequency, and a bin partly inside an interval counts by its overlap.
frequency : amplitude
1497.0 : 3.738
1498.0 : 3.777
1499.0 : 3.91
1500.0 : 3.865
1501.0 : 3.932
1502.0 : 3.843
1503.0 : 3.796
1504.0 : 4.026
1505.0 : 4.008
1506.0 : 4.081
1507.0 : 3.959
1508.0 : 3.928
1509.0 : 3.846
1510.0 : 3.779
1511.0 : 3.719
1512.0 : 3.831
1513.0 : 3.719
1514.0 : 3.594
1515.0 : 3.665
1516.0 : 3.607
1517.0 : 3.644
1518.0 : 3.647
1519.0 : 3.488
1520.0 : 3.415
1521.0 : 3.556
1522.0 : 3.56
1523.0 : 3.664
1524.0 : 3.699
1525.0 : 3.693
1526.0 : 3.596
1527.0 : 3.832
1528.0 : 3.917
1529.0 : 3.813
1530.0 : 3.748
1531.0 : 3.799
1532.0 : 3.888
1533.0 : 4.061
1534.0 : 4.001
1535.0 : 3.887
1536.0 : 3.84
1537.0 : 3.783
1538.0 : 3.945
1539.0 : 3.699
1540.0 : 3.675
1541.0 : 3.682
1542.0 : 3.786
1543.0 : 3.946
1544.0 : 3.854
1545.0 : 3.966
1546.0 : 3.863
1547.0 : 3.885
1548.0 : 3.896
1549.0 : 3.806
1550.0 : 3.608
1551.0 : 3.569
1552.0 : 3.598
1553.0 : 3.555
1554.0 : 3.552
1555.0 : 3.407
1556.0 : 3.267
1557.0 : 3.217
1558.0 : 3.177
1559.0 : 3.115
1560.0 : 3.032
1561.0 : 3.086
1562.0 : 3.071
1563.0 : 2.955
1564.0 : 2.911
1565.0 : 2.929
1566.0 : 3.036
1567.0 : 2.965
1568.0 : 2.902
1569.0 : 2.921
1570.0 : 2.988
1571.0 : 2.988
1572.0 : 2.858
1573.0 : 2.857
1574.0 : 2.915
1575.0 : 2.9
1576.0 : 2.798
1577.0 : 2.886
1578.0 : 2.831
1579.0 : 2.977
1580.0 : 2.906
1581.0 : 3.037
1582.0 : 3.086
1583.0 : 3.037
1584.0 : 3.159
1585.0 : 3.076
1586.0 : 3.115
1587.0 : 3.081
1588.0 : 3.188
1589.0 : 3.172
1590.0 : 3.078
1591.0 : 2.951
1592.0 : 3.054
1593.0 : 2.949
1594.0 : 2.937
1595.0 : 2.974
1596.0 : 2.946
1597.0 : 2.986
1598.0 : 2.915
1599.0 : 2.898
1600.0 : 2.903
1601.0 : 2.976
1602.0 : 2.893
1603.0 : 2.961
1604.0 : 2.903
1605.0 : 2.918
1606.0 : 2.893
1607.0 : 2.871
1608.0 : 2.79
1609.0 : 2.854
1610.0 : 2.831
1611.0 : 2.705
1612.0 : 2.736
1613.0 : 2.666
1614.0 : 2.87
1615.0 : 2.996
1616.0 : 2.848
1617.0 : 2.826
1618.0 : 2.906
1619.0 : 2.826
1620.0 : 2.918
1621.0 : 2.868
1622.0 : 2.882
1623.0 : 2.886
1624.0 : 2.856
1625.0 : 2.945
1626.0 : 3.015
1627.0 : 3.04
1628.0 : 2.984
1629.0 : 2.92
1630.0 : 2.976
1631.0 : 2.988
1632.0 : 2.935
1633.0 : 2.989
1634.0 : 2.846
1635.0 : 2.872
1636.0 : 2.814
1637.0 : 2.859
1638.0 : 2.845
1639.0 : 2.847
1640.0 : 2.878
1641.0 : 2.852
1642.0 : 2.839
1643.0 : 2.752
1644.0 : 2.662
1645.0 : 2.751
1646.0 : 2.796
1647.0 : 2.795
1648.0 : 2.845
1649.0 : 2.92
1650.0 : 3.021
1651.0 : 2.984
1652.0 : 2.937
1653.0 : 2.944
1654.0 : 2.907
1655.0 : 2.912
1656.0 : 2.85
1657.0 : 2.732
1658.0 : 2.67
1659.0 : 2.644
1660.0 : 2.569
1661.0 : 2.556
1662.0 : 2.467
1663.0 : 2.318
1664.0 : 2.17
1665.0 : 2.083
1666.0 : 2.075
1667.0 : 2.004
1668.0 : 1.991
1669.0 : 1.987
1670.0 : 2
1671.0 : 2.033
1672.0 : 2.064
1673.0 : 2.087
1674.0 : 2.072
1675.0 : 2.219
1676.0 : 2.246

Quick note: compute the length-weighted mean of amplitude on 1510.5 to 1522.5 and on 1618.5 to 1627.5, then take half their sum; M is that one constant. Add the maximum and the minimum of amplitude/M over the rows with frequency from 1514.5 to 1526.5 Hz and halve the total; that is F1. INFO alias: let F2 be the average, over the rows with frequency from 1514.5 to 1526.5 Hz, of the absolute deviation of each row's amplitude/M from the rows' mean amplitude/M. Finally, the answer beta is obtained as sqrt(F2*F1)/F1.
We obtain 0.137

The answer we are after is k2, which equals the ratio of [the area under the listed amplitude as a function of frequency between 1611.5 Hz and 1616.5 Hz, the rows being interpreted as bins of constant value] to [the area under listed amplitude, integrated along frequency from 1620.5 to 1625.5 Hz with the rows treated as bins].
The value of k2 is 0.98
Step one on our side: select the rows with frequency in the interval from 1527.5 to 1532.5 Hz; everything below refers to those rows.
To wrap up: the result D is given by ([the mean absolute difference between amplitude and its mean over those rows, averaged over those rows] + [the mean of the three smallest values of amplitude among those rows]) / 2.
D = 1.92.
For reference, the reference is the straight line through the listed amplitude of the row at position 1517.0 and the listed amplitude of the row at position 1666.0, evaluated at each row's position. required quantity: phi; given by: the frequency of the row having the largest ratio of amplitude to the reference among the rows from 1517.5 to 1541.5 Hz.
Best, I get 1533.0 Hz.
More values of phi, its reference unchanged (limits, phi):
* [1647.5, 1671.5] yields 1650.0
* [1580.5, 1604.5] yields 1588.0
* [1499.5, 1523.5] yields 1506.0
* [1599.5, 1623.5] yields 1615.0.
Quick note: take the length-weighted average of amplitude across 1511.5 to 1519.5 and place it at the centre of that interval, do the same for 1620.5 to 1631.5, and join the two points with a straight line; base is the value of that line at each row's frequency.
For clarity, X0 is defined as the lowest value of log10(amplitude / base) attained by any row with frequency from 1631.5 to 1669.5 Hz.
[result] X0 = -0.128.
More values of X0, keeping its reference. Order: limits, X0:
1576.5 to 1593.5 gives -0.060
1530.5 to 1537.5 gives 0.029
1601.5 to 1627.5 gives -0.055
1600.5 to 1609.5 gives -0.040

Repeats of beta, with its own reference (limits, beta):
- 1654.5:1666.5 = 0.307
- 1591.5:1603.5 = 0.107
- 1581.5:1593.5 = 0.133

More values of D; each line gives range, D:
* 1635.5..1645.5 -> 1.39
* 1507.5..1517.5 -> 1.85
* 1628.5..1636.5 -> 1.45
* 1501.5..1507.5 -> 1.98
